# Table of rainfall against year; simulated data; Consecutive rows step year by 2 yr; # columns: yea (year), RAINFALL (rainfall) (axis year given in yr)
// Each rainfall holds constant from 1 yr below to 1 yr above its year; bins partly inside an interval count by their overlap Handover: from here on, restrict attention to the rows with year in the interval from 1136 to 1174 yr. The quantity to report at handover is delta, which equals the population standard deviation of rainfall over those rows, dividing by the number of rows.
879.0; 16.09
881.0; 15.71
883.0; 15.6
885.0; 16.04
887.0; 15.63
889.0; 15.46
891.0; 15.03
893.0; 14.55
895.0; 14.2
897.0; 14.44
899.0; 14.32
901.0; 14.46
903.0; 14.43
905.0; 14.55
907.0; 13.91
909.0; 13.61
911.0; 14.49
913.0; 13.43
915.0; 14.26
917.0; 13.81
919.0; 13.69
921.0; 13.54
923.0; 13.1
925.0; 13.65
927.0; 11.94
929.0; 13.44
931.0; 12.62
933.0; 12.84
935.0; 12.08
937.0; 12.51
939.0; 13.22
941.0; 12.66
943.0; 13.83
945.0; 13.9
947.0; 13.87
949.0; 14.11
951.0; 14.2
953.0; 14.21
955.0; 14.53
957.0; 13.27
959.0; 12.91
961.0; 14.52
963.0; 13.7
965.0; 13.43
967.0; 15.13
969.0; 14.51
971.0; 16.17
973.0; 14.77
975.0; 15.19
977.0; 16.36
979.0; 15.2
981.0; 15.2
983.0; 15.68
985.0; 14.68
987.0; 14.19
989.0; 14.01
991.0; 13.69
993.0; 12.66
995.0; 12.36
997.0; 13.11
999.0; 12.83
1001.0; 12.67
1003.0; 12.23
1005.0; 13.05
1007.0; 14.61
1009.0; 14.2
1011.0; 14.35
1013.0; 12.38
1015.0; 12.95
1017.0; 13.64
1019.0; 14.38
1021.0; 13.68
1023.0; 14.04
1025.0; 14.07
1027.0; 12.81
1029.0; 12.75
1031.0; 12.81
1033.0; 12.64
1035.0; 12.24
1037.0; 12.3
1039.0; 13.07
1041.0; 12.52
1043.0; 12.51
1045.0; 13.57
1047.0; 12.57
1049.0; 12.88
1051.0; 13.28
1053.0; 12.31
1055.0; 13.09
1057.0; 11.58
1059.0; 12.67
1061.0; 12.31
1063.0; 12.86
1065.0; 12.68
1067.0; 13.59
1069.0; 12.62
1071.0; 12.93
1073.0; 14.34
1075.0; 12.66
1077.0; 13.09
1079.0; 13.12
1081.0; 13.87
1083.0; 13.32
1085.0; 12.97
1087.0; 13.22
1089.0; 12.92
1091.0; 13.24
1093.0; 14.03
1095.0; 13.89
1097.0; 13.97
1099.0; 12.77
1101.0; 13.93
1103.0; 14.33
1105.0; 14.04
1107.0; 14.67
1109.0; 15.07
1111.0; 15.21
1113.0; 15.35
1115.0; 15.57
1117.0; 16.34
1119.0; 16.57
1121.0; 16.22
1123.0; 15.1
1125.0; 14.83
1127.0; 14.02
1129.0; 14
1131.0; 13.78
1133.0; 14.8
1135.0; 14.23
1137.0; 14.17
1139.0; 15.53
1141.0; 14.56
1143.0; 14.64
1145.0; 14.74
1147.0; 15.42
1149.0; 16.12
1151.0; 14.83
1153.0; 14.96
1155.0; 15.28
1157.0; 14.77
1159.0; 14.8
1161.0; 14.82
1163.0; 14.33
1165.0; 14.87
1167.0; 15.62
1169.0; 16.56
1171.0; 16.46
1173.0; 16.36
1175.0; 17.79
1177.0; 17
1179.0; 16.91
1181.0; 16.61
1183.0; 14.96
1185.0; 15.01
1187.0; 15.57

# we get 0.71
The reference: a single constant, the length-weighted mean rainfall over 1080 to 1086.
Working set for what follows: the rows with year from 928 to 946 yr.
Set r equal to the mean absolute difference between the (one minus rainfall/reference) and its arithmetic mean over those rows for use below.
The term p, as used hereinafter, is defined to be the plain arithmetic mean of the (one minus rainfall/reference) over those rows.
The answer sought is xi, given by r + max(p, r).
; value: 0.08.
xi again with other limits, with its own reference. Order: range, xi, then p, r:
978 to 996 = 0.13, -0.06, 0.067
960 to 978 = 0.11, -0.11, 0.056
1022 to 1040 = 0.08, 0.03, 0.038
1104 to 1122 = 0.10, -0.15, 0.048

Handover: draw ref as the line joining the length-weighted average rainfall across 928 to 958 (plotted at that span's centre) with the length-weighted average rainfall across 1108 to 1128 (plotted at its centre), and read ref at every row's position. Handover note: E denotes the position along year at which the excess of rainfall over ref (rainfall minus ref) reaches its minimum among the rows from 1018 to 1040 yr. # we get 1035.0 yr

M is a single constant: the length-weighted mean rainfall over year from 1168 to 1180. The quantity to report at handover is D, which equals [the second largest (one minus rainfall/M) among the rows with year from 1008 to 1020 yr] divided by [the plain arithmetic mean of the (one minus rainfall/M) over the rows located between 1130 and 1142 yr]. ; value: 1.7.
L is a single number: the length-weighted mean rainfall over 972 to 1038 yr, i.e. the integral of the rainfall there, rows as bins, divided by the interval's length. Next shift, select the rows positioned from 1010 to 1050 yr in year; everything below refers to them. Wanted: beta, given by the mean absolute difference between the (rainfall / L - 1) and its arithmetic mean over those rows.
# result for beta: 0.044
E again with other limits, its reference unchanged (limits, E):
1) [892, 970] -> 927.0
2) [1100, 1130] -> 1129.0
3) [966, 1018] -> 1003.0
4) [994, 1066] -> 1057.0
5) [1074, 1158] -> 1099.0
